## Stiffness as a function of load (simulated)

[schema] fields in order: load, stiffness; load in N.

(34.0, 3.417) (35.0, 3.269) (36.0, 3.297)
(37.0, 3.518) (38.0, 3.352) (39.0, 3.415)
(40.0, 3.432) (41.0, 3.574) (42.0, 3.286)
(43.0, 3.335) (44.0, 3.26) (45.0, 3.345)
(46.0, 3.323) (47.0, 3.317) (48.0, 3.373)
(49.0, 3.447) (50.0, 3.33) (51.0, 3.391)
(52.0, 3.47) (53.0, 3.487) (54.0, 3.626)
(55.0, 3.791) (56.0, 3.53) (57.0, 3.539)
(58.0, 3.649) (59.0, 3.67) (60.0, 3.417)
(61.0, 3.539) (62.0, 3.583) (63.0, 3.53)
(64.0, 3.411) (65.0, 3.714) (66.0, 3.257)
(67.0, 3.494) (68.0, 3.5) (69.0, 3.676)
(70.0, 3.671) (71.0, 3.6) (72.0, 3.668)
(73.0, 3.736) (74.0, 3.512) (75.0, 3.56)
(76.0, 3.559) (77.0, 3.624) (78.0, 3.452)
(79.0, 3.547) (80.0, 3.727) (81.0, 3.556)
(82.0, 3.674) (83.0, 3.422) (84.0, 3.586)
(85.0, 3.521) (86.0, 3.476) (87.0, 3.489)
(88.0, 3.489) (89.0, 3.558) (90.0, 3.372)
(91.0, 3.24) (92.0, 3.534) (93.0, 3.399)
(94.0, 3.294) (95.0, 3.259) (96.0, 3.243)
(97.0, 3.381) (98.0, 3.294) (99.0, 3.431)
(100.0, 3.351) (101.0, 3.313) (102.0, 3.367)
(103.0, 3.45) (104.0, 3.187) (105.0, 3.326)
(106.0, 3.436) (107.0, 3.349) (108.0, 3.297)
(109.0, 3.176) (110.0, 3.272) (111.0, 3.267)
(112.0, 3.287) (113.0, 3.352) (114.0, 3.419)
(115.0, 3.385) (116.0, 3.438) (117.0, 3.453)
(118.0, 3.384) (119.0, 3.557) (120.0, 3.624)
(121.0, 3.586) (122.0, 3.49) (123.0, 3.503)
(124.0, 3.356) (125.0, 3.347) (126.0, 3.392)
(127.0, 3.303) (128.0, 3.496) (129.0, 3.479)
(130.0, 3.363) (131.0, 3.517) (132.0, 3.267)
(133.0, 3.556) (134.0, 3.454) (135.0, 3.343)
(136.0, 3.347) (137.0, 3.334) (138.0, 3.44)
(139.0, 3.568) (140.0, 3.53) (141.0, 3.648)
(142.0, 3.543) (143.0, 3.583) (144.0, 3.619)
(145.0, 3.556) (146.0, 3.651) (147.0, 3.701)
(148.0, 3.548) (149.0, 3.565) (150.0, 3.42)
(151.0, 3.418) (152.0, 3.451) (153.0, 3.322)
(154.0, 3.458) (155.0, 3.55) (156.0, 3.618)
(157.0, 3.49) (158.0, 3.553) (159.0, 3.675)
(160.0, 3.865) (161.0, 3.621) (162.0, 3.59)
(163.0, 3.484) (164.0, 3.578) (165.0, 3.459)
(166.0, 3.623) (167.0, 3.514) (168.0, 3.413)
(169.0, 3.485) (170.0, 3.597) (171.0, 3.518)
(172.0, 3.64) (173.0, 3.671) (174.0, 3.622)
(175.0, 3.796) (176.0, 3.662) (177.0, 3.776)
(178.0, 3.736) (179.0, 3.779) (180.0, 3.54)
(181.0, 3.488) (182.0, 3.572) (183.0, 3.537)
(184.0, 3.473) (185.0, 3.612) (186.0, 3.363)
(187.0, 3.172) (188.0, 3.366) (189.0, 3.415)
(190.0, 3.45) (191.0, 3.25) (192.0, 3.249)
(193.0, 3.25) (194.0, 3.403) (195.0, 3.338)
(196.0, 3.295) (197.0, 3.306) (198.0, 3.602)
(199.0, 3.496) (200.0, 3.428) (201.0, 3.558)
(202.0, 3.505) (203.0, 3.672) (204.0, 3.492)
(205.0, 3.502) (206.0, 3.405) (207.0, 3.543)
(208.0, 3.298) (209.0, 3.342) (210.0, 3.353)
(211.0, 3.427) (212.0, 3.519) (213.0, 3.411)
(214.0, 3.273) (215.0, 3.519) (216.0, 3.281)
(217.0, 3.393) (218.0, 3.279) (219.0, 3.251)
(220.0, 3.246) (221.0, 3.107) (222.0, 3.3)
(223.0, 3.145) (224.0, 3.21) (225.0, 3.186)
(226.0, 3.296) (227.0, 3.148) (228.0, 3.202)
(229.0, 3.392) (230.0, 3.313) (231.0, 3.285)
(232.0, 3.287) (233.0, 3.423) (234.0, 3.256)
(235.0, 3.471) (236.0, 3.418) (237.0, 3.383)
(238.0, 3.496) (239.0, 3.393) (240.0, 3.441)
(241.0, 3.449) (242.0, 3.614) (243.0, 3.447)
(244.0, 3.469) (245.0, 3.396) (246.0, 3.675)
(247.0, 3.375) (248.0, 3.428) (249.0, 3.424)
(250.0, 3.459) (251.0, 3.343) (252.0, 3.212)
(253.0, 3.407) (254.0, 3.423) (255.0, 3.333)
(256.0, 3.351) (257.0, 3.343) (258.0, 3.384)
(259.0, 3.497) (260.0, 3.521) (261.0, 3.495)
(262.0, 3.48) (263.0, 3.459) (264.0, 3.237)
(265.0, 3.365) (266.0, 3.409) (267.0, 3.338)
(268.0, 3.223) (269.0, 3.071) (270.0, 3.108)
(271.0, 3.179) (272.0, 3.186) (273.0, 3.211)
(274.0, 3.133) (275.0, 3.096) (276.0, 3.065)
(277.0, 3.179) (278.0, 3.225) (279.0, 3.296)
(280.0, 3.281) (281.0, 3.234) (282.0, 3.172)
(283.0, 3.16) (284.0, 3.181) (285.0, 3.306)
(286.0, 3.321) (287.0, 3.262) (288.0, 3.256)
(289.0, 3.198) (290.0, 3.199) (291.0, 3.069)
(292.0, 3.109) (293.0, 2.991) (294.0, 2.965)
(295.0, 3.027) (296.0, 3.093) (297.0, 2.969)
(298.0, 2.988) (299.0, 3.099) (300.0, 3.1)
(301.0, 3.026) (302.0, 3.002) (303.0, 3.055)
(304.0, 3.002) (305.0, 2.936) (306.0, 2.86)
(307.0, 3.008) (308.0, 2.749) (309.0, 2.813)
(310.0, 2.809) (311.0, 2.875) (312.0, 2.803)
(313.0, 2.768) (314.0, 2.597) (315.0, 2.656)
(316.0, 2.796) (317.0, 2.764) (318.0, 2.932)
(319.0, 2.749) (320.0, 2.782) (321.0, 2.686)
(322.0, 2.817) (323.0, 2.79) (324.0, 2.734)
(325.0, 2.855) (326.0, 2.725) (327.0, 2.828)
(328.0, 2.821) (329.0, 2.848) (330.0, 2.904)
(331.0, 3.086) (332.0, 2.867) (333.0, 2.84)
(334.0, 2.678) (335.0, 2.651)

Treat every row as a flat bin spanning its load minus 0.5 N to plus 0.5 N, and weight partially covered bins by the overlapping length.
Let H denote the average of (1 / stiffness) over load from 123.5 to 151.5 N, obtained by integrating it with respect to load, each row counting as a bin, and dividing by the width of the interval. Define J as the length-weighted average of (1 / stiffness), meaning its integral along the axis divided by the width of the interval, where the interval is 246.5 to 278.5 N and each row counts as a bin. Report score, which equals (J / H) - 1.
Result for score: 0.05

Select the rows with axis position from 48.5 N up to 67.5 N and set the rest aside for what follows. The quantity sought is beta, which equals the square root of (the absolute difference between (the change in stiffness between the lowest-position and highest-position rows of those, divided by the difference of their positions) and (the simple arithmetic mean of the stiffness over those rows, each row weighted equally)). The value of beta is 1.88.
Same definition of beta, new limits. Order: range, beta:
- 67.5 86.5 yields 1.89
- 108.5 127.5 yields 1.84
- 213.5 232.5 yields 1.81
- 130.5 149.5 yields 1.87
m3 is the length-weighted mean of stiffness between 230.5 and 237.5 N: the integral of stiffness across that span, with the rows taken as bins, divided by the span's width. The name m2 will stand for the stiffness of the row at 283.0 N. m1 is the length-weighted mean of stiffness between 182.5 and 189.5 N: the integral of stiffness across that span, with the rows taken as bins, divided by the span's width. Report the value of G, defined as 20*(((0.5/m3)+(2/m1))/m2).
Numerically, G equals 4.6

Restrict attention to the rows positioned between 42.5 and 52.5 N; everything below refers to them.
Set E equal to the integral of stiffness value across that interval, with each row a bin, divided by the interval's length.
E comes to 3.36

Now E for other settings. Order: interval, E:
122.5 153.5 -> 3.47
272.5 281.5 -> 3.19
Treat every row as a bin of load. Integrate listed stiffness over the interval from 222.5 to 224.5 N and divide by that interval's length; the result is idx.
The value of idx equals 3.2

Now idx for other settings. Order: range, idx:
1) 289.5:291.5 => 3.1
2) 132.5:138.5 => 3.4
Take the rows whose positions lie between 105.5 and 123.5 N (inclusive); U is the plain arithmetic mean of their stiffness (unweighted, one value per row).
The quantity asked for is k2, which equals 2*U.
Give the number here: 6.8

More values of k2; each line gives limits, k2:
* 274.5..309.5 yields 6.2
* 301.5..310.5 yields 5.8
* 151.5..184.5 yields 7.2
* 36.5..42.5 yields 6.9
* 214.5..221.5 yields 6.6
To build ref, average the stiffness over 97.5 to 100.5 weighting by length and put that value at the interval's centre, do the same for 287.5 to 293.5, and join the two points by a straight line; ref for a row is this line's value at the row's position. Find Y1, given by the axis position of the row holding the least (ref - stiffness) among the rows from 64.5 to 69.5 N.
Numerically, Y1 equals 65.0 N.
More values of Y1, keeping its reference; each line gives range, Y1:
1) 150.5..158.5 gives 156.0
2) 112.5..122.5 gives 120.0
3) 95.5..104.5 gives 103.0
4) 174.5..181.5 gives 175.0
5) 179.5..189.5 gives 185.0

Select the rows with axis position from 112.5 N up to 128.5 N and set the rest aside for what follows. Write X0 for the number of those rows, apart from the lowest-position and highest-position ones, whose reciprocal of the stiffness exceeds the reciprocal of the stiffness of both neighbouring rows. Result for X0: 5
